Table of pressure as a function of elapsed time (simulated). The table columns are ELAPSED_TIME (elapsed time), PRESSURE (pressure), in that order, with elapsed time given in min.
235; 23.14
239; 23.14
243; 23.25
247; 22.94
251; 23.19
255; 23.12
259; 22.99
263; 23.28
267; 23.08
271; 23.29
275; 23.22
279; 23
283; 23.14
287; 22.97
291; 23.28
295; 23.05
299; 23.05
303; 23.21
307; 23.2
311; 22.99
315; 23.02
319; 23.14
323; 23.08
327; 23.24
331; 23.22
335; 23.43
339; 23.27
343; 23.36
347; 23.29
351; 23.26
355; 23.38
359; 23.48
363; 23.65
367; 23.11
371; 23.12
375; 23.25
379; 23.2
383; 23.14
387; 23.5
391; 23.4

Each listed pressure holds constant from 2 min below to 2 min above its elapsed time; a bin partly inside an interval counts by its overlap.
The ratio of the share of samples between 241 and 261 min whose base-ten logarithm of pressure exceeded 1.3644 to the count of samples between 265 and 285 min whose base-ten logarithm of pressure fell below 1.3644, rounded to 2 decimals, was 0.13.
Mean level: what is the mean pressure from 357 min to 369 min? 23.4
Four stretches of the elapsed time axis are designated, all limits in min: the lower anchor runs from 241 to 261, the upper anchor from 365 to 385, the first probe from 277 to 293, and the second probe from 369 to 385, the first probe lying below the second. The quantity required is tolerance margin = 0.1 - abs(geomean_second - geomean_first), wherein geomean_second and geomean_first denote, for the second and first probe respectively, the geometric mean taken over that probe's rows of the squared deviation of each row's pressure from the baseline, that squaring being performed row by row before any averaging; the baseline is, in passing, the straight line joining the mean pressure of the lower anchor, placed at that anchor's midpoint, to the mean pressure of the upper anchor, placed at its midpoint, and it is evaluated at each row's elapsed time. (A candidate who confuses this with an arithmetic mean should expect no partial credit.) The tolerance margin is 0.094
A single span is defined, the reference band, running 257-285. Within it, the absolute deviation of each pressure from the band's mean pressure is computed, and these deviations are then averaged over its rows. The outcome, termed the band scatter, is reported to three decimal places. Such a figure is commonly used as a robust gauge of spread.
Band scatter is 0.103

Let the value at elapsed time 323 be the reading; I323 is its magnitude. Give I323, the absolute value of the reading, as 23.1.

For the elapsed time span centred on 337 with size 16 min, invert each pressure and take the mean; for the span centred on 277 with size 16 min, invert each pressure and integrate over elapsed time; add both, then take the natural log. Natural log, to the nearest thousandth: -0.310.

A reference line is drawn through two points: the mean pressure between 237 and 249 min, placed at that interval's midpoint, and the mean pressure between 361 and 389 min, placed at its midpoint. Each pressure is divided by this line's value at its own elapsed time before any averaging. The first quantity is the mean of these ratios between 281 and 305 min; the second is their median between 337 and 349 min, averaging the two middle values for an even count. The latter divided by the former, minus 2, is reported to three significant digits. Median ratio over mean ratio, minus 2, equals -0.996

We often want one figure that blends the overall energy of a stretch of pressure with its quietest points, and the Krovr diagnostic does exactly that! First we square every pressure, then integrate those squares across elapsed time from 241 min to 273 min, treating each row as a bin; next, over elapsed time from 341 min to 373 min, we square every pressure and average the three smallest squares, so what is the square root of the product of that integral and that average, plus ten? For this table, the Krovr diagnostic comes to 3042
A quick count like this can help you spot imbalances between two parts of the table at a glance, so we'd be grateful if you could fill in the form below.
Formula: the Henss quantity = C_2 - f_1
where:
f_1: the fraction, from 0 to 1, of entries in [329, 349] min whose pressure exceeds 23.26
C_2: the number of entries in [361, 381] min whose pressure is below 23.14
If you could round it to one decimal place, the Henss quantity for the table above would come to 1.2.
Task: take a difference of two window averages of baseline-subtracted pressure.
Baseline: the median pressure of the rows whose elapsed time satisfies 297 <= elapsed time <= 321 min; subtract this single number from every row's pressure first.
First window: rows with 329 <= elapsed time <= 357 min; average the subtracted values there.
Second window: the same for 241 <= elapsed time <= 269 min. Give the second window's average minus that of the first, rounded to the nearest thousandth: -0.194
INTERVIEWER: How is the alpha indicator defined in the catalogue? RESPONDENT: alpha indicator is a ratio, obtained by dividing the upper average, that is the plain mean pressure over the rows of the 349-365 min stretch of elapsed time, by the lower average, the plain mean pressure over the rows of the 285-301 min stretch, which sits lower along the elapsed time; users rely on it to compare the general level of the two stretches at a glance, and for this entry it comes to 1.015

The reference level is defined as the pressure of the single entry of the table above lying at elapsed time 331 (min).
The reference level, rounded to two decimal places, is 23.22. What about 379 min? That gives 23.20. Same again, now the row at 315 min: 23.02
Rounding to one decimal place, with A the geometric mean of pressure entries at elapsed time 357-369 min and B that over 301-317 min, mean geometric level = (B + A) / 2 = 23.3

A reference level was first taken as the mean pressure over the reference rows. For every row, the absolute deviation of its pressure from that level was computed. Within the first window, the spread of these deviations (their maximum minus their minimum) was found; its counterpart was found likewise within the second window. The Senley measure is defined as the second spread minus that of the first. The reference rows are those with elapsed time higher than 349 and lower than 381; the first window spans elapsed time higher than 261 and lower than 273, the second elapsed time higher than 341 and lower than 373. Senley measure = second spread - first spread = 0.12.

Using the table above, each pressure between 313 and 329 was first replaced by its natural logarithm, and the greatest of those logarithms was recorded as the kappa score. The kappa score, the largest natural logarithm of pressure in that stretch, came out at 3.15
